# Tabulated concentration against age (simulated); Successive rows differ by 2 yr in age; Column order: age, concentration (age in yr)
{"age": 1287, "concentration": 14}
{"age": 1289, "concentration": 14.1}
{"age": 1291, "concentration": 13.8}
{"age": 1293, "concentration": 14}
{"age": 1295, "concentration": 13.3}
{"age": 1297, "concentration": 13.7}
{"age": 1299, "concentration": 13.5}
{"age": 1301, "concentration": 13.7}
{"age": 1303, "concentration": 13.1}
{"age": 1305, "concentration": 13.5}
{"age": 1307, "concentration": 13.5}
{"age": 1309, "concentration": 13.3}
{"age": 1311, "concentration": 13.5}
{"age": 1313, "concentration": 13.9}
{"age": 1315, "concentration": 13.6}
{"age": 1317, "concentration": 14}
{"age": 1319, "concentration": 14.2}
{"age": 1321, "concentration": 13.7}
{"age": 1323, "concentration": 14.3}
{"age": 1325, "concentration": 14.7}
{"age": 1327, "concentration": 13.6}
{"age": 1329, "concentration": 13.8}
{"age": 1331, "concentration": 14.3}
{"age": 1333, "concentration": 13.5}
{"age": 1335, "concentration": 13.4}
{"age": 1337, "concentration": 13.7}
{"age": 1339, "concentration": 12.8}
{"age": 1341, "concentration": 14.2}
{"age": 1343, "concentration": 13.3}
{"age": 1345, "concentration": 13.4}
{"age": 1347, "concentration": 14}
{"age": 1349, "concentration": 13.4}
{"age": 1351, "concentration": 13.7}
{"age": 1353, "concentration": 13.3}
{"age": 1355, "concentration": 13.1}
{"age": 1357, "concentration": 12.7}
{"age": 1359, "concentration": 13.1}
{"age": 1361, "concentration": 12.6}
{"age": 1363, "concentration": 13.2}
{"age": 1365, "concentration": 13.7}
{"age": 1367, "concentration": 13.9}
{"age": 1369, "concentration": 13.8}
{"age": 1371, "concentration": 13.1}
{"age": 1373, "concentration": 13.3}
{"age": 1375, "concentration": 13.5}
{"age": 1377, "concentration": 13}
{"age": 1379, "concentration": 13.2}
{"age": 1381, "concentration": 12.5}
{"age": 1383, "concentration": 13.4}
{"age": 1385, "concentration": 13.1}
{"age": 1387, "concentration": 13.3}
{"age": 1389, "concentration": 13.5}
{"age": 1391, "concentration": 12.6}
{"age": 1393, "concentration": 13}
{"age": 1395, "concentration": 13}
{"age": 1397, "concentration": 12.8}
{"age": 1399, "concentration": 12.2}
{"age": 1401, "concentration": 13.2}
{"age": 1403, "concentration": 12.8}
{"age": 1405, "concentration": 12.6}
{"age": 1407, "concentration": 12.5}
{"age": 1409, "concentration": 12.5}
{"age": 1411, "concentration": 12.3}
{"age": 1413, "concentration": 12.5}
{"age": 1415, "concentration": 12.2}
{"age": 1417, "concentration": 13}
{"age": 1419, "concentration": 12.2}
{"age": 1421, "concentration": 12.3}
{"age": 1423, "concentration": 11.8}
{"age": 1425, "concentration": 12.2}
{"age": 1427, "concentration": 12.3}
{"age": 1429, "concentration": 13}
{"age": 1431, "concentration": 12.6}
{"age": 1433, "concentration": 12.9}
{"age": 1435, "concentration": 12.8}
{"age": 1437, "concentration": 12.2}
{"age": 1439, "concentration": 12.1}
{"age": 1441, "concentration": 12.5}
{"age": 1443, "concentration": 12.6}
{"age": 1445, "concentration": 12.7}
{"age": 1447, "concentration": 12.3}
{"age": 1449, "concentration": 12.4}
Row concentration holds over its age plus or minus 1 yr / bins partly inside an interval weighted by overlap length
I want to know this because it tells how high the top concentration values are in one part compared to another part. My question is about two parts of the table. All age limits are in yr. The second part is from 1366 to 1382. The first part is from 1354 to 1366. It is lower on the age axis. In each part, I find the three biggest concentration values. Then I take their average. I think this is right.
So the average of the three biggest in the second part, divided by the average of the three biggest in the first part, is 1.03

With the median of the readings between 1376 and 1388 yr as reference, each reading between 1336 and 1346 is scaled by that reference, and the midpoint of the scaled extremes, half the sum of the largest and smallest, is 1.03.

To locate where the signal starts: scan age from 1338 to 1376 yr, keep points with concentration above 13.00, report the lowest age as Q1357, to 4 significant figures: 1341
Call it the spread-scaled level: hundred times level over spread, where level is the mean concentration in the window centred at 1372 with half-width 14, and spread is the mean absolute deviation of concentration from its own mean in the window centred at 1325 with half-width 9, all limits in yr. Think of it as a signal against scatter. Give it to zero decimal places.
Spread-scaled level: 4094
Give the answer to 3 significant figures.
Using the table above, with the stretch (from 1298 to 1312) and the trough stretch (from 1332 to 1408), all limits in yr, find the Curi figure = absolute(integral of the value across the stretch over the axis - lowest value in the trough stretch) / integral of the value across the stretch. 0.935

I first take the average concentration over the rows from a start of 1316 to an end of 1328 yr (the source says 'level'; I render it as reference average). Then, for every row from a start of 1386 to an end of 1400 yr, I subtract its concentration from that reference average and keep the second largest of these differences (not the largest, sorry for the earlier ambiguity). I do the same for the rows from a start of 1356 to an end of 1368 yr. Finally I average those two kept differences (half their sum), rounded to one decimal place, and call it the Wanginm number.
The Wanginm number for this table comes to 1.4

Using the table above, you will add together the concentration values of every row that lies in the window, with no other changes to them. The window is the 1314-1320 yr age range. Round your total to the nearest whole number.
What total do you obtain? 42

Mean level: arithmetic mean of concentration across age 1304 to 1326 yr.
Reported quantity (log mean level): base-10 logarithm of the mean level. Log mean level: 1.14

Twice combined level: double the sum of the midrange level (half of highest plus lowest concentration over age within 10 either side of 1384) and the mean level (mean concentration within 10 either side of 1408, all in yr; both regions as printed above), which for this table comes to 51.2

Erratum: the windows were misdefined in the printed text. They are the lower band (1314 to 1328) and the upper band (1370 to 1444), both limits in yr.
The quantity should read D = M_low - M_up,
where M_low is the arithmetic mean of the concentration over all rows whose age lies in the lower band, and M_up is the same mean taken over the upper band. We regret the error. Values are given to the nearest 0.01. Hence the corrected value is 1.30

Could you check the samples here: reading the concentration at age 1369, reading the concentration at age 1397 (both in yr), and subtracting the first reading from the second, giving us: -1.0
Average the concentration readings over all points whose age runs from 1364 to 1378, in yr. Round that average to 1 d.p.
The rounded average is 13.5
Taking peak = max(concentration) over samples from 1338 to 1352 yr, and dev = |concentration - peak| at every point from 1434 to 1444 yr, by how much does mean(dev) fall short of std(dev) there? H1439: -1.5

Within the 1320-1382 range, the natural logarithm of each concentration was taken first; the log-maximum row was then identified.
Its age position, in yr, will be 1325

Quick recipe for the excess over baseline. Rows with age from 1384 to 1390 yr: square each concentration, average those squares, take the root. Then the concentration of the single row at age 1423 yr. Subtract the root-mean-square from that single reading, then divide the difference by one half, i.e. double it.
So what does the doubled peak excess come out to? -3.0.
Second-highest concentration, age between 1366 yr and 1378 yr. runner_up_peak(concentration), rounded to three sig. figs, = 13.8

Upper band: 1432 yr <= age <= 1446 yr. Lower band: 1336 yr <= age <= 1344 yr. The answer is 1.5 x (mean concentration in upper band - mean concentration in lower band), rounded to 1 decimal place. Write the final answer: -1.4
